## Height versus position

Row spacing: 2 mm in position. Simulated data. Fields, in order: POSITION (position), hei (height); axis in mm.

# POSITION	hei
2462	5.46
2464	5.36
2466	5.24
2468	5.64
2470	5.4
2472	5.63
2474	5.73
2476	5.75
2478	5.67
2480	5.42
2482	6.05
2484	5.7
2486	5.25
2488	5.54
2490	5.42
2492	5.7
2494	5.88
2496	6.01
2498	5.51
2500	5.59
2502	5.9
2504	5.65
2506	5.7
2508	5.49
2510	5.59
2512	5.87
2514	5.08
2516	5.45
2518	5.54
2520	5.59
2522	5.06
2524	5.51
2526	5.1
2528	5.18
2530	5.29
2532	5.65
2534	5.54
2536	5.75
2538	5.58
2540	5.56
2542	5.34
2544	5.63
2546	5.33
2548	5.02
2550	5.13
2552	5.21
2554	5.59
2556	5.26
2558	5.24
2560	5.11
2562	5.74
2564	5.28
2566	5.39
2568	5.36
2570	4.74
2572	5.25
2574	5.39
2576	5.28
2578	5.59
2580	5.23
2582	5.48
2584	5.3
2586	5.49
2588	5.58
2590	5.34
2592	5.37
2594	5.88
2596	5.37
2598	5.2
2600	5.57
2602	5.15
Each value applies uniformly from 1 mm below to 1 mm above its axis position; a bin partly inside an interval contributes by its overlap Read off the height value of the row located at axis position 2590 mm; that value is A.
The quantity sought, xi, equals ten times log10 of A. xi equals 7.28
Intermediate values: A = 5.34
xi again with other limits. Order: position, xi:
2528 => 7.14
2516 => 7.36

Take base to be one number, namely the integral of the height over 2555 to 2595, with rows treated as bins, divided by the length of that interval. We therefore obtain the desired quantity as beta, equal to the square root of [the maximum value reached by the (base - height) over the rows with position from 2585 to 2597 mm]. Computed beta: 0.16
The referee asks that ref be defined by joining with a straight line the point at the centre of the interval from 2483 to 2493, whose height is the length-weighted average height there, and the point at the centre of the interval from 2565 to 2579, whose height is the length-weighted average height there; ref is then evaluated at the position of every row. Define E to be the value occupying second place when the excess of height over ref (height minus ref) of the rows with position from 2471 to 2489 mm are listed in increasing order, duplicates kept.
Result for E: -0.12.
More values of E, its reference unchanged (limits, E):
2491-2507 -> 0.10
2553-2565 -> -0.09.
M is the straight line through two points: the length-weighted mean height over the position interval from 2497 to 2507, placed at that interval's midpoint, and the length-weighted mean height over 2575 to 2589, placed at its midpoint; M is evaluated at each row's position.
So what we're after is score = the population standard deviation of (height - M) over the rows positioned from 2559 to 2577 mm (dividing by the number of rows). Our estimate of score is 0.25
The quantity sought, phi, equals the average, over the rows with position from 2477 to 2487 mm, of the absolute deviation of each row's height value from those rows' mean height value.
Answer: 0.23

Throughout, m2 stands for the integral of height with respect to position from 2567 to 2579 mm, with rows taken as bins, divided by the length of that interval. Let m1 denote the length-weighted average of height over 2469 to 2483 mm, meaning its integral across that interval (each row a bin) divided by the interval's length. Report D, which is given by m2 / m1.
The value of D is 0.93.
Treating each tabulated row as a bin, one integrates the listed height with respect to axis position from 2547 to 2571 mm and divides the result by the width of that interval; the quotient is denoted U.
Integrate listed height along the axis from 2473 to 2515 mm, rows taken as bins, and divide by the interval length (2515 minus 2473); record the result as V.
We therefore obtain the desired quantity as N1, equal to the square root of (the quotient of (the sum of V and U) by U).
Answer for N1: 1.44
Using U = 5.3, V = 5.64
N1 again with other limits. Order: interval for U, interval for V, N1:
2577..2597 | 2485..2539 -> 1.42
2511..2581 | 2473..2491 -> 1.43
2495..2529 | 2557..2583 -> 1.40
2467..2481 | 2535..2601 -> 1.40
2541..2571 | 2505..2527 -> 1.42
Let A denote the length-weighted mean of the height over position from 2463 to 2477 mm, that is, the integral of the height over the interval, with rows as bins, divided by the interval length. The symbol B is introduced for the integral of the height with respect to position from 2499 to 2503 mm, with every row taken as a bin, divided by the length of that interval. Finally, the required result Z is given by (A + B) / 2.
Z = 5.64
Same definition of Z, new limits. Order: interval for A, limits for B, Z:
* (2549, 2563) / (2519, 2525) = 5.36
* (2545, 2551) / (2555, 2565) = 5.24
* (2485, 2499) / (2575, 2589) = 5.52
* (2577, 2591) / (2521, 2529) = 5.32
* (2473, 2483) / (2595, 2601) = 5.55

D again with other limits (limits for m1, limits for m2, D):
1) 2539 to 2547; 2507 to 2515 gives 1.01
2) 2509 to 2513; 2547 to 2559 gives 0.91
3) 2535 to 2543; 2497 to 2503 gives 1.02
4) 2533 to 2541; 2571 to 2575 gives 0.95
